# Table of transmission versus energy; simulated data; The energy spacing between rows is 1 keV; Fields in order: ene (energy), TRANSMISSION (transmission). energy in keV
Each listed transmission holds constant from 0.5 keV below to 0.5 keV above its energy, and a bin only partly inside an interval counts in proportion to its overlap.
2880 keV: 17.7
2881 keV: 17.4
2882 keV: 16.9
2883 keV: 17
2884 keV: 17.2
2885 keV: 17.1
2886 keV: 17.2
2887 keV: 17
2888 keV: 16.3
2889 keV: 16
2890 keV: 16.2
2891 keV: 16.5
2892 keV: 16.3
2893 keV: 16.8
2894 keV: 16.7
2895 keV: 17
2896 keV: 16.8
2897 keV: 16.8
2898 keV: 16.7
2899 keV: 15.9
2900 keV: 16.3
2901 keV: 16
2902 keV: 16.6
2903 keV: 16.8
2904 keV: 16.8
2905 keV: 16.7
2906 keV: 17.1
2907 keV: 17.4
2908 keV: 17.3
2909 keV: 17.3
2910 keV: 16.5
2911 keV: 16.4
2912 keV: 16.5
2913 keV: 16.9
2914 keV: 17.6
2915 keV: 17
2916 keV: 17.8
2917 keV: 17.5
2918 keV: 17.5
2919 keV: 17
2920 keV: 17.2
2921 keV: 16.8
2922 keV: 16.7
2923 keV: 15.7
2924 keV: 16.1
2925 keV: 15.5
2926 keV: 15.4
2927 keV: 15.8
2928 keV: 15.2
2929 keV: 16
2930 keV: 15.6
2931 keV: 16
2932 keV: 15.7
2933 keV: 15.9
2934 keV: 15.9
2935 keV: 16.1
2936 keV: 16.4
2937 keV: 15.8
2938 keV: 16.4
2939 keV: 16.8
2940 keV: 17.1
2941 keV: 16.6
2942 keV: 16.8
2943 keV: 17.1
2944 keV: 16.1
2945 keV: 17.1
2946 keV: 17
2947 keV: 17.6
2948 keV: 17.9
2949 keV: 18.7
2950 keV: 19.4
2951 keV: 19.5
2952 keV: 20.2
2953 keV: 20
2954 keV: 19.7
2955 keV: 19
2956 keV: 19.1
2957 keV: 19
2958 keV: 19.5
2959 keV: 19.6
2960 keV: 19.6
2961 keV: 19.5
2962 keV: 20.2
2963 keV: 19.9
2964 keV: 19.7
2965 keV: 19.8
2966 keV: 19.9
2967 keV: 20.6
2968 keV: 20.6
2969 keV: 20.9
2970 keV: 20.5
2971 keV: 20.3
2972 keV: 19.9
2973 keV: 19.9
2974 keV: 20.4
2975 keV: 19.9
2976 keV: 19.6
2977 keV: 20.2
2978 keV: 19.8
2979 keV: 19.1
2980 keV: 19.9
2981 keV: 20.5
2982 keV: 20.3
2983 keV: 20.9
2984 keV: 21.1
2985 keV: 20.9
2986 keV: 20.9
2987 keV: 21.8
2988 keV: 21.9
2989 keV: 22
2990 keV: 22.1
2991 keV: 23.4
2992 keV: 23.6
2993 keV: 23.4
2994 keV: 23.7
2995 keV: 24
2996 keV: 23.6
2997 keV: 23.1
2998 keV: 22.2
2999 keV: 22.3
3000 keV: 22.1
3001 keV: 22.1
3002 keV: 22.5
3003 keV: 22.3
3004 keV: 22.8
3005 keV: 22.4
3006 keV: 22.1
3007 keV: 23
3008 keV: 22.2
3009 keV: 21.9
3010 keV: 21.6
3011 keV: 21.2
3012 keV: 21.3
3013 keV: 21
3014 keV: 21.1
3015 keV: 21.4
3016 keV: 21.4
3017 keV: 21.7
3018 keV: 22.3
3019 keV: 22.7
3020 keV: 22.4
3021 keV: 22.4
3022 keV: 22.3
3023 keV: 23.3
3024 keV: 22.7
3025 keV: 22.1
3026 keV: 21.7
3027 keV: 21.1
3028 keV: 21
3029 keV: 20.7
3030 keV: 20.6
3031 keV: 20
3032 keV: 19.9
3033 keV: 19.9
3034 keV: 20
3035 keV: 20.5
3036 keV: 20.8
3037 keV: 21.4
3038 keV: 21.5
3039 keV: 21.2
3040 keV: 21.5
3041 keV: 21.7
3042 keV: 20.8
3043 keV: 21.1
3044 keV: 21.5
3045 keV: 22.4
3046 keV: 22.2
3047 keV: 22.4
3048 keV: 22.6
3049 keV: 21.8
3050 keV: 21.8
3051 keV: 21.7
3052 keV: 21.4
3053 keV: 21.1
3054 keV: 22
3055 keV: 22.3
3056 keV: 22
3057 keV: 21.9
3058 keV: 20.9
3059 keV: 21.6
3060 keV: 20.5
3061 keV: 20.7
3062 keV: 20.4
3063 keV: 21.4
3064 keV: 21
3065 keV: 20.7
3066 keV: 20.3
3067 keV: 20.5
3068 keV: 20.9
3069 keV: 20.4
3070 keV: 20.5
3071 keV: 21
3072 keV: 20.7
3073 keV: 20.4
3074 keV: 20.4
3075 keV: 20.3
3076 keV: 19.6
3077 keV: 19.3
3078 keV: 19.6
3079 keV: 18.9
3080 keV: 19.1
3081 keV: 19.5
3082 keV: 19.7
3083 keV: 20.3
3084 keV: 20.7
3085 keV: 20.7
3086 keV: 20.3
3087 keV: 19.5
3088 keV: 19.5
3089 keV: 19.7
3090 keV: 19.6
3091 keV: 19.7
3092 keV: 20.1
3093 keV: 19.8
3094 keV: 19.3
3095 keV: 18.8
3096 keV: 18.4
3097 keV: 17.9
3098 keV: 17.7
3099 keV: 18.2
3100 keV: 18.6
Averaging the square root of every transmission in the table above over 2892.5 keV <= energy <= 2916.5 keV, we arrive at 4.10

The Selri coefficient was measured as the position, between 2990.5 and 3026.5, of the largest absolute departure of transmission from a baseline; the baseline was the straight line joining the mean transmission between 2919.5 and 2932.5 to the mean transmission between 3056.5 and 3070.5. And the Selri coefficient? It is 2995 keV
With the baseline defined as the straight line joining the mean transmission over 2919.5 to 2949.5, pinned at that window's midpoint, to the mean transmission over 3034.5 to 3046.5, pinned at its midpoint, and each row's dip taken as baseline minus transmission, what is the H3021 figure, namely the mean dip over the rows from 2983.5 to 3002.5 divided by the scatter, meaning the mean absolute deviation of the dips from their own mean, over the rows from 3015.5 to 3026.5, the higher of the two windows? -8.2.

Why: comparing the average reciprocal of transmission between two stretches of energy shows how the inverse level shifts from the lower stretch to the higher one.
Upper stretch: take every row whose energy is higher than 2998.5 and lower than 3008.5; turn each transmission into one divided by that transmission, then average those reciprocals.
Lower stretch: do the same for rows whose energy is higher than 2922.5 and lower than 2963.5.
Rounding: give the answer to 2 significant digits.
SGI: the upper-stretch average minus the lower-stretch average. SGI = -0.013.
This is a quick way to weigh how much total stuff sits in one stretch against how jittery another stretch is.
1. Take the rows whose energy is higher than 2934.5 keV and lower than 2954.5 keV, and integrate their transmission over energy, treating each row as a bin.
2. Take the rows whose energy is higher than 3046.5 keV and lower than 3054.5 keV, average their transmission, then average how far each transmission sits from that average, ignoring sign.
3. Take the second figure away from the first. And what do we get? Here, 352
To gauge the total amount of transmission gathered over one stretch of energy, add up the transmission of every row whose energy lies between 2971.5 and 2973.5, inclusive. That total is 40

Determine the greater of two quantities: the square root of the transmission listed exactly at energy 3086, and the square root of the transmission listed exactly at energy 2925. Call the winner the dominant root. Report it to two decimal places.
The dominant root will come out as 4.51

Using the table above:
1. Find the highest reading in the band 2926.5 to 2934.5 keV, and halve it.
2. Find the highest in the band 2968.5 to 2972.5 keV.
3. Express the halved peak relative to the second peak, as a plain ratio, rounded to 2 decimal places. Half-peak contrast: 0.38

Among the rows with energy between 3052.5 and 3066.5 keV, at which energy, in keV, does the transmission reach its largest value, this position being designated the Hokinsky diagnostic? 3055 keV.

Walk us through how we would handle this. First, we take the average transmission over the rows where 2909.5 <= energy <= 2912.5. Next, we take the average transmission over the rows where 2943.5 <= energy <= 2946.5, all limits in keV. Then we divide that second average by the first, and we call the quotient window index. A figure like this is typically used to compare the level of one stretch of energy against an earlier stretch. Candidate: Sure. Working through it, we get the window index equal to 1.02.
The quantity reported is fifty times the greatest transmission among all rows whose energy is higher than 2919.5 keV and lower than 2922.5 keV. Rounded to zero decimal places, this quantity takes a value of 860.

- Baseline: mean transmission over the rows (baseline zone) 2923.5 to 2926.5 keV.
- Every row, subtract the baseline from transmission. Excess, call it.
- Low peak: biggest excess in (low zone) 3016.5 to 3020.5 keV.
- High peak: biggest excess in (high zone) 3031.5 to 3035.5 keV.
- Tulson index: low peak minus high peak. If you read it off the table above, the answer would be 2.2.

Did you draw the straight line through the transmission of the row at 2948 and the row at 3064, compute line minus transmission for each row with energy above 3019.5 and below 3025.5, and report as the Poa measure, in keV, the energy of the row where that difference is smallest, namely 3023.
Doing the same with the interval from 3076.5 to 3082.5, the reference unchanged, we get 3078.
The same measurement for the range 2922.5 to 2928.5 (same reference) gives 2924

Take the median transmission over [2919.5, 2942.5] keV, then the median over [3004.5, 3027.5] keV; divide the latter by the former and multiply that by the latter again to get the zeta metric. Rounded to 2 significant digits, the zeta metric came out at 31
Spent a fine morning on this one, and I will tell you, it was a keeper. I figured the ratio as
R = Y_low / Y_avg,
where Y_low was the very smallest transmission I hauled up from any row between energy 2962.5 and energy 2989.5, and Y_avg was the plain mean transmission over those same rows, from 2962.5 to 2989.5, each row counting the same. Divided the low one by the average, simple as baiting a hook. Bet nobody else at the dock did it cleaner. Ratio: 0.936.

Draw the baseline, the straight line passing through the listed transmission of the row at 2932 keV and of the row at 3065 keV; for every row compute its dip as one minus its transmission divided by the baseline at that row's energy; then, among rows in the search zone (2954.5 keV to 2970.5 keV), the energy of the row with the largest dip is 2957 keV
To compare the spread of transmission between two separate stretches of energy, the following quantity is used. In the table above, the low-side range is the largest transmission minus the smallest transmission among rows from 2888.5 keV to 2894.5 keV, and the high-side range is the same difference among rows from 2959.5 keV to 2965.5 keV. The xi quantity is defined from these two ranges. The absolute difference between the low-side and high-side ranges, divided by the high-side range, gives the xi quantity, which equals 0.14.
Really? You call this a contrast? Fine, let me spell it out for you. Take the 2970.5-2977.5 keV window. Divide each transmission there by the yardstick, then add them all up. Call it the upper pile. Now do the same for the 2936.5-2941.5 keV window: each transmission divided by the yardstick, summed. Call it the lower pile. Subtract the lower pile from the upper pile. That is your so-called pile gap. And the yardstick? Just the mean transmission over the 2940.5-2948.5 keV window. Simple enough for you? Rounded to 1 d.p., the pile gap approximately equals 3.4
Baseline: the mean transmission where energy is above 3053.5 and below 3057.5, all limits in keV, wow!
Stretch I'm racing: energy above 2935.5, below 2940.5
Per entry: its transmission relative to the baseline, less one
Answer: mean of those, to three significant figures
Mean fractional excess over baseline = -0.252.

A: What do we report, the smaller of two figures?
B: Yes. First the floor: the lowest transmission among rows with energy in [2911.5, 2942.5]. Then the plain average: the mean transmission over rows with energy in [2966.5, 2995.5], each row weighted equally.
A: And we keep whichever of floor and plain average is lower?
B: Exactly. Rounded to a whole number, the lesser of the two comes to 15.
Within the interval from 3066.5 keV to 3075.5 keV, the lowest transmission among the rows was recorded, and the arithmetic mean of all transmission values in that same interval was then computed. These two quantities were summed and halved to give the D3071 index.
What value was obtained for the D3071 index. 20.4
